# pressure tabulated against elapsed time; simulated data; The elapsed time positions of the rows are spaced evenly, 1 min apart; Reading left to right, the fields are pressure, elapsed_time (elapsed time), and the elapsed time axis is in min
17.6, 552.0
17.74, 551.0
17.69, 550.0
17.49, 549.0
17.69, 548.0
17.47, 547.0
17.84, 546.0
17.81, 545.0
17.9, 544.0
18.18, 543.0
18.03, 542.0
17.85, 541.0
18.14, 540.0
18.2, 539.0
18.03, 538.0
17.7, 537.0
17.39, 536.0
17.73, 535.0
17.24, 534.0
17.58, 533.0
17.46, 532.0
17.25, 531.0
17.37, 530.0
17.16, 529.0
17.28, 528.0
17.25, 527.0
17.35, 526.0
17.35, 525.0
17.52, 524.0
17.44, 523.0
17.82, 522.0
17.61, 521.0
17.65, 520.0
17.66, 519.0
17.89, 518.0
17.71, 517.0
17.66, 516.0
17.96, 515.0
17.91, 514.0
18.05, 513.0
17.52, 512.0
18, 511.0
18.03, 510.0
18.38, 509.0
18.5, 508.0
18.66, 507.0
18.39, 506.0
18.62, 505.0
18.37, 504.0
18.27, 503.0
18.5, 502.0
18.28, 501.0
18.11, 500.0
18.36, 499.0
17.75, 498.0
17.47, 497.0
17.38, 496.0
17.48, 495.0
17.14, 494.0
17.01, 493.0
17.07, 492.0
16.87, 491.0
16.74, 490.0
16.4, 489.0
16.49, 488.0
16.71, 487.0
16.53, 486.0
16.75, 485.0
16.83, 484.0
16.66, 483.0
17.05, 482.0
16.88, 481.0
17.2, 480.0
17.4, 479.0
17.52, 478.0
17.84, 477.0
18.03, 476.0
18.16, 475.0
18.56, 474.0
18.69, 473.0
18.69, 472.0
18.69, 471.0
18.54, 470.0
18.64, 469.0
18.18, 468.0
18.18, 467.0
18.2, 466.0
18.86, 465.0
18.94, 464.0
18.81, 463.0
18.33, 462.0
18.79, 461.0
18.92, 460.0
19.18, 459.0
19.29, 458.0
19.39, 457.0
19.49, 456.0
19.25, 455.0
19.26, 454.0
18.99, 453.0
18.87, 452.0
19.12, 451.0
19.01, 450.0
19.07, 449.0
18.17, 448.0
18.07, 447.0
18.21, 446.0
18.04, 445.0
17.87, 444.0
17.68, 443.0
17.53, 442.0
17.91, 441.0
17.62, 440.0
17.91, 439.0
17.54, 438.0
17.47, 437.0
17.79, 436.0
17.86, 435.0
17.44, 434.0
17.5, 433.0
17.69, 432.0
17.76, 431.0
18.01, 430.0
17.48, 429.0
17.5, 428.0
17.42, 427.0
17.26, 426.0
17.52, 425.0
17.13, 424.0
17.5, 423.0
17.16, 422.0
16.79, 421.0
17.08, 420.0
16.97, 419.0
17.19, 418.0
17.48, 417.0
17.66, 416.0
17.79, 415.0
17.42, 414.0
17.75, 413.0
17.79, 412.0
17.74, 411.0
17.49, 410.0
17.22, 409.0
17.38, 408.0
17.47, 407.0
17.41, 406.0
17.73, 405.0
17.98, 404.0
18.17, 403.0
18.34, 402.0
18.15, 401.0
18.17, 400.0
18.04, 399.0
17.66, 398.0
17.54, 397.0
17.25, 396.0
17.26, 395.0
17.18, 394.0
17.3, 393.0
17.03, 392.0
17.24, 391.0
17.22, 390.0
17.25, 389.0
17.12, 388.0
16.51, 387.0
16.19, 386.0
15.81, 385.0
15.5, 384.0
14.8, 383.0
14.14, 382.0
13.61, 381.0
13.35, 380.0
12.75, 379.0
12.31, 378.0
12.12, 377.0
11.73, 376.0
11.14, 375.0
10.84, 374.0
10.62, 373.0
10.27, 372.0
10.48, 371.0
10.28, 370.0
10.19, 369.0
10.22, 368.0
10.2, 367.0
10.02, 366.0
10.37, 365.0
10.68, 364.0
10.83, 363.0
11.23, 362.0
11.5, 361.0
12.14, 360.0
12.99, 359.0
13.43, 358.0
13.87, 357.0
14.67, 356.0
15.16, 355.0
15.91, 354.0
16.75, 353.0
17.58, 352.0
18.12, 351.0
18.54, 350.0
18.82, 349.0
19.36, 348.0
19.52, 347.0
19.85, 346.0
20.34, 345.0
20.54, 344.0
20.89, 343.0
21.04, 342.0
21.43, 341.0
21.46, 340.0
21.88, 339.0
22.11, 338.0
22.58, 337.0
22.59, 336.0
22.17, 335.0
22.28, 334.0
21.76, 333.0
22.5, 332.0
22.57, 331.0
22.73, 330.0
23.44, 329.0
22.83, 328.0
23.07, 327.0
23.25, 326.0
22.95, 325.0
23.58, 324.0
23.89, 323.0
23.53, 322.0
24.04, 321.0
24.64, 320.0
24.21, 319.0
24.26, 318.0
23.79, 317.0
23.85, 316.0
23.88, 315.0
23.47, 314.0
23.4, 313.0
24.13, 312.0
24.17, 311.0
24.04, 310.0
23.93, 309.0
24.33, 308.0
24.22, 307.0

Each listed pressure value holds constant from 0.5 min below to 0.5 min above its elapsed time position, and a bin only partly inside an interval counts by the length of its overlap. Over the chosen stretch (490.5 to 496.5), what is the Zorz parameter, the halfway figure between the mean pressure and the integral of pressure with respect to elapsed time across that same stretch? 60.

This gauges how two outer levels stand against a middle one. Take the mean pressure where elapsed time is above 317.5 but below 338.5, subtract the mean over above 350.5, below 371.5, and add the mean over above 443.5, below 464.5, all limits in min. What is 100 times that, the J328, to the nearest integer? 2921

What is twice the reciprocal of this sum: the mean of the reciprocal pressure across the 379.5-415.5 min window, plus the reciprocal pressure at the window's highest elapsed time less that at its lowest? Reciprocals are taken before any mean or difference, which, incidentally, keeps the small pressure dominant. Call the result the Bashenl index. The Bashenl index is 49.4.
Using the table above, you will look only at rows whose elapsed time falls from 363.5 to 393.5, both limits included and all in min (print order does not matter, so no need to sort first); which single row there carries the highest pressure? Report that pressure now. 17.3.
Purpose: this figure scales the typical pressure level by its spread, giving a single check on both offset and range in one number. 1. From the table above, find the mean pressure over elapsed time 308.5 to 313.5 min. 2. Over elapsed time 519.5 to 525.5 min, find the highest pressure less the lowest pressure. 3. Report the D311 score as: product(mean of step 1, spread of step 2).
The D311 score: 11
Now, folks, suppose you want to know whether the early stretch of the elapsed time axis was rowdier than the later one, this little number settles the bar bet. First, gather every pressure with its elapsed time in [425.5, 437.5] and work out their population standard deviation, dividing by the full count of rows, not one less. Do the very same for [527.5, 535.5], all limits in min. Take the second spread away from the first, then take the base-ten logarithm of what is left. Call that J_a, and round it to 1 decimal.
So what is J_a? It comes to -1.5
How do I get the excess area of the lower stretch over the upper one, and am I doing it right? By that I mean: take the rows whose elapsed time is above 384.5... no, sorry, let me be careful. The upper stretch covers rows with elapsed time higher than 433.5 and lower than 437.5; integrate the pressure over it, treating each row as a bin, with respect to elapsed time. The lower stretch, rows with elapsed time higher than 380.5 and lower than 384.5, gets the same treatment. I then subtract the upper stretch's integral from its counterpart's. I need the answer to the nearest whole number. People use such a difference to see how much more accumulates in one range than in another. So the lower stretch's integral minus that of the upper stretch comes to -13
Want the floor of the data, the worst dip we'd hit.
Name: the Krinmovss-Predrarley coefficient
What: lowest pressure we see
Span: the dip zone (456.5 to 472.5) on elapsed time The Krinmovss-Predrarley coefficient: 18.18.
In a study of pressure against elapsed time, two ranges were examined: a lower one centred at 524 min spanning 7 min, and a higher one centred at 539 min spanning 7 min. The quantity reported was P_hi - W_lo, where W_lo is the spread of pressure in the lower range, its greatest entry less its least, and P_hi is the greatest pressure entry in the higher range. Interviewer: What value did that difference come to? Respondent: 17.6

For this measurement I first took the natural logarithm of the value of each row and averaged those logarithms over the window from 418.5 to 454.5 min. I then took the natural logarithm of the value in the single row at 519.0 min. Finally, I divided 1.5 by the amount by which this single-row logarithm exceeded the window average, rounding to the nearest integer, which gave -159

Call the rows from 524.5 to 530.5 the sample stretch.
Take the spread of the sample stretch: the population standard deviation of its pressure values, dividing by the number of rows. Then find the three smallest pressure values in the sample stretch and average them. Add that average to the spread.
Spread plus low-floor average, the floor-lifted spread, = 17.3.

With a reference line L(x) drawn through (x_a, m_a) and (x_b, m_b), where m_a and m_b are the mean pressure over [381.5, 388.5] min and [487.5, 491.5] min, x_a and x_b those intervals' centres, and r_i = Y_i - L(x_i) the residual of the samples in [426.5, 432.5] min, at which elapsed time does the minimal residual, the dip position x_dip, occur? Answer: 427.0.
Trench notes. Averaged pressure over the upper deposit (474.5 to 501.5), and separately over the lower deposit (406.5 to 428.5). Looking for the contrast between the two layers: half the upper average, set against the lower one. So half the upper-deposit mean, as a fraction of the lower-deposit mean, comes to 0.50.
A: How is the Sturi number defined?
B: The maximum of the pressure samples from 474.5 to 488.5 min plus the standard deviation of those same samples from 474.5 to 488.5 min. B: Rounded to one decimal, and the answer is 18.7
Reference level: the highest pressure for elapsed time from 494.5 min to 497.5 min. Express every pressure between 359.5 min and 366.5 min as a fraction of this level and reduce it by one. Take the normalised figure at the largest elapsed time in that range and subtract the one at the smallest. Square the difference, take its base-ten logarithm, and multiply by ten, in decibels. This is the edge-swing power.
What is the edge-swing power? -18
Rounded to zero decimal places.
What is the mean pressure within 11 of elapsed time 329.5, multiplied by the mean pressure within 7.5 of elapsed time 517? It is 407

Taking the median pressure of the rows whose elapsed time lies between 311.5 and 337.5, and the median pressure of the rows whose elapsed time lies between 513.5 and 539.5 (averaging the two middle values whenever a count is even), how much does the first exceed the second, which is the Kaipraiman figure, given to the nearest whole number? 6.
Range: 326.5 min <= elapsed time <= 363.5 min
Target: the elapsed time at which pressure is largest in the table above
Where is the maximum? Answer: 329.0 min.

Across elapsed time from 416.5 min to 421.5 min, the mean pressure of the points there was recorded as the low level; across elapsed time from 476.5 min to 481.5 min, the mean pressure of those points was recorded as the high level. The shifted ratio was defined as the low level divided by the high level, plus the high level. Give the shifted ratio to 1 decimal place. 18.4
